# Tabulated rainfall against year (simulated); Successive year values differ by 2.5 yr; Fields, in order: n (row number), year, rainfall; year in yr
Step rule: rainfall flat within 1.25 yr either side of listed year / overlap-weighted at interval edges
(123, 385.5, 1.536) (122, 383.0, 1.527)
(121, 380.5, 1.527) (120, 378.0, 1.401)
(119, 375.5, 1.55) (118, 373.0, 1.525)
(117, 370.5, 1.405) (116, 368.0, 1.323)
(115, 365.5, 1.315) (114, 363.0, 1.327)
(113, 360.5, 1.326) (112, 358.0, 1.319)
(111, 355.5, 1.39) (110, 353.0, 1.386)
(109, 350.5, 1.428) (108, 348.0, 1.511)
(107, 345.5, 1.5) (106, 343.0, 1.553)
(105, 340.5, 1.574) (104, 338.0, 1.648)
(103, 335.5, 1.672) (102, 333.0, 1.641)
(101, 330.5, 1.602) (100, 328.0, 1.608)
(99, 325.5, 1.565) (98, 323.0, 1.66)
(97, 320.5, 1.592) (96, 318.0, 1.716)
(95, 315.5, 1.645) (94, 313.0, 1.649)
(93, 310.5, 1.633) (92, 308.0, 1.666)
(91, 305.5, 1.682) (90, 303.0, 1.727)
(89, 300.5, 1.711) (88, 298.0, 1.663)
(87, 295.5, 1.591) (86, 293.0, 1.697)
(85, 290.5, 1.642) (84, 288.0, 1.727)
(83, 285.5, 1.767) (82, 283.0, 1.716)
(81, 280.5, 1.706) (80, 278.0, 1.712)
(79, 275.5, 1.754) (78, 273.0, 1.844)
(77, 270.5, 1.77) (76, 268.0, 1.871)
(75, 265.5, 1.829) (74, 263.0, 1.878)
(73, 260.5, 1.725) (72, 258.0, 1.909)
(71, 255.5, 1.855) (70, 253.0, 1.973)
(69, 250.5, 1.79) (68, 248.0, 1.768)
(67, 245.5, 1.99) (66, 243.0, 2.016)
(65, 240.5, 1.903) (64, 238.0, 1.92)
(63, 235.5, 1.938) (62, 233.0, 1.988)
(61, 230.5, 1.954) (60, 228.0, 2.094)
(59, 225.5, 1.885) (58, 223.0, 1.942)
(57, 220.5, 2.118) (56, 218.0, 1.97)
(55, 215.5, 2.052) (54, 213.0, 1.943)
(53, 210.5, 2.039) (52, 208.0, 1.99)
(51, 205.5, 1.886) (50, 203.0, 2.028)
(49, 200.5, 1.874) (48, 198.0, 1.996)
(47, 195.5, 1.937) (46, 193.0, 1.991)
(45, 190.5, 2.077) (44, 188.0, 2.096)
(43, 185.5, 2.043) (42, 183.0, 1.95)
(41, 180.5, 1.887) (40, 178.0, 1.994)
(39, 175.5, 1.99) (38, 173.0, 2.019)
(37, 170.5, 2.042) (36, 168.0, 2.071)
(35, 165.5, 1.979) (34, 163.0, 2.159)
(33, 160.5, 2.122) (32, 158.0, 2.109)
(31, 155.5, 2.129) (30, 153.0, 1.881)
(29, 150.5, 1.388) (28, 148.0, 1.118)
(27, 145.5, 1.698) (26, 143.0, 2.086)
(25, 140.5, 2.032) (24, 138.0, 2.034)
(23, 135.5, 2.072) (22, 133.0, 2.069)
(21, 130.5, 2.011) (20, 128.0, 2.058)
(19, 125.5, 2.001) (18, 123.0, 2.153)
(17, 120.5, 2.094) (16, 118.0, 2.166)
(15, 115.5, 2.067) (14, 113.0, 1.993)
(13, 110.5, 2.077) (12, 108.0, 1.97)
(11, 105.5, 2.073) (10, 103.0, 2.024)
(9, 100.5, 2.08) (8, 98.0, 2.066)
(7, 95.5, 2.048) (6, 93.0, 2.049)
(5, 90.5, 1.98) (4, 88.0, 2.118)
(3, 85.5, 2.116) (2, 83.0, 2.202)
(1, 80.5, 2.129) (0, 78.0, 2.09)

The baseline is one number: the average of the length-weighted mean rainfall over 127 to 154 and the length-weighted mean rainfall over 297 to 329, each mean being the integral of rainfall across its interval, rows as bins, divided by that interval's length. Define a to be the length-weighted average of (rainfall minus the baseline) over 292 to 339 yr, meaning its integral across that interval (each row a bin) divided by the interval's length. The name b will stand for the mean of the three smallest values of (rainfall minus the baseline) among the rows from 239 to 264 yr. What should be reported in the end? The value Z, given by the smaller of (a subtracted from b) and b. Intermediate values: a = -0.11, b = 0.00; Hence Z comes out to 0.00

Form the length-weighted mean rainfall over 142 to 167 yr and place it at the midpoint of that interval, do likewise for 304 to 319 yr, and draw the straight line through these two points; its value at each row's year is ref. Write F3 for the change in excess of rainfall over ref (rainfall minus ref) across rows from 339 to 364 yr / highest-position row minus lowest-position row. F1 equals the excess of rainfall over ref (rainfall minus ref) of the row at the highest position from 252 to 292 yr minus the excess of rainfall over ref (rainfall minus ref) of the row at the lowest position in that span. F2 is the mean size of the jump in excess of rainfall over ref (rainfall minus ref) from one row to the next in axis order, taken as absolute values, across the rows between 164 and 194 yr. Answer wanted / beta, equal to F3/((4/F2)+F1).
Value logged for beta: -0.0030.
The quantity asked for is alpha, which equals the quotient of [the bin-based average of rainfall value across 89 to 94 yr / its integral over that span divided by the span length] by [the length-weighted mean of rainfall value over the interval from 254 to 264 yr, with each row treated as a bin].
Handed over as 1.09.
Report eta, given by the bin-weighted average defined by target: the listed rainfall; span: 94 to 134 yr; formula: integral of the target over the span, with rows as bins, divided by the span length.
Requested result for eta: 2.06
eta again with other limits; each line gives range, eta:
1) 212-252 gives 1.95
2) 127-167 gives 1.93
